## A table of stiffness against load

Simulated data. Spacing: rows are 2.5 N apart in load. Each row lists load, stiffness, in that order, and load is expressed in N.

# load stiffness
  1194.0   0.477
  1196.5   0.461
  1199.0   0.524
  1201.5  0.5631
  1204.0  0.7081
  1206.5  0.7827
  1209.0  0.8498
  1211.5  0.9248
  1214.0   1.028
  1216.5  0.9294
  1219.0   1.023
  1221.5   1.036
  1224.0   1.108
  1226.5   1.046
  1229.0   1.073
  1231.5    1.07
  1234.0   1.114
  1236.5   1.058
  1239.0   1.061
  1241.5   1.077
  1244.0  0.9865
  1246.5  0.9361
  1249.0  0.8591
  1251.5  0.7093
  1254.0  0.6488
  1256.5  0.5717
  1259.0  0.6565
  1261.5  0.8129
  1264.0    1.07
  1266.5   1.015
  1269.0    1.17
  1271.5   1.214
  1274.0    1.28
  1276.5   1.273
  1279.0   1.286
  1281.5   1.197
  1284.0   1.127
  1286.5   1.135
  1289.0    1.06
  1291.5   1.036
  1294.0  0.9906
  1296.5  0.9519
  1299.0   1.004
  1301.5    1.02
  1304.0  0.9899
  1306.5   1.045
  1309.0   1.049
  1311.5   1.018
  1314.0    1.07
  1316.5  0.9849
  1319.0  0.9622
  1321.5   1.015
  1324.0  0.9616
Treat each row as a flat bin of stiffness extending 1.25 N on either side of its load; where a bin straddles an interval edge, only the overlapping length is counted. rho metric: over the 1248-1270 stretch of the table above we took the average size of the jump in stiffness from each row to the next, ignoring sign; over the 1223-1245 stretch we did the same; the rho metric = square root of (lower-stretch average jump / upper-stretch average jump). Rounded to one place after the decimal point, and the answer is 0.6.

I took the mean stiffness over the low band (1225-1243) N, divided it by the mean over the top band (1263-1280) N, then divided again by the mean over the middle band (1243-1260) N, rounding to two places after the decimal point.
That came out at 1.18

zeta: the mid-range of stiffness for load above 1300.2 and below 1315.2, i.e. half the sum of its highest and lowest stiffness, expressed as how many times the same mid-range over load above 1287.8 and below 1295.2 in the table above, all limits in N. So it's 1.00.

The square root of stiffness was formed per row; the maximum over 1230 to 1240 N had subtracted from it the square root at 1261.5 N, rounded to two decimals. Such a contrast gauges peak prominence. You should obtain 0.15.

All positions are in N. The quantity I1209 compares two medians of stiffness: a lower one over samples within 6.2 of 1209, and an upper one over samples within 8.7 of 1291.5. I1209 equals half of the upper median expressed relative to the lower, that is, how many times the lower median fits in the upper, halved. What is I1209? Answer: 0.61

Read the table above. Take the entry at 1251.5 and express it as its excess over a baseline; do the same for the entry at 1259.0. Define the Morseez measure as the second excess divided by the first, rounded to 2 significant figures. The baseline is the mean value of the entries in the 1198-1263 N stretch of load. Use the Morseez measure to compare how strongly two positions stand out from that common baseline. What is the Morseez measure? 1.3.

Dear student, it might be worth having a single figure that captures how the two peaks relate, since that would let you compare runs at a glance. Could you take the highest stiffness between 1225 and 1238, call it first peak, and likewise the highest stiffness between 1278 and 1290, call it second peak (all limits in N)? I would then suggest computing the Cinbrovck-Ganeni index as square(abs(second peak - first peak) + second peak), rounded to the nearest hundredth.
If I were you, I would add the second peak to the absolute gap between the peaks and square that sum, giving 2.13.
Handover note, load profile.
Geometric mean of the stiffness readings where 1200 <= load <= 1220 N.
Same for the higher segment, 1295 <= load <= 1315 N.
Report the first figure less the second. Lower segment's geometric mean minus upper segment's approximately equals -0.18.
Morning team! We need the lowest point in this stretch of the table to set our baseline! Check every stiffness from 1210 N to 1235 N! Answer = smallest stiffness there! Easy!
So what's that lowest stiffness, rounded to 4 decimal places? 0.9248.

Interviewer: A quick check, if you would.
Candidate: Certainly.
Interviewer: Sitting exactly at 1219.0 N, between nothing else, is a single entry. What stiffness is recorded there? 1.023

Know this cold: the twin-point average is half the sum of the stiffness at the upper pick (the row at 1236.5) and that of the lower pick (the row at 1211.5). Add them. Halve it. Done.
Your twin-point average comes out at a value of 0.99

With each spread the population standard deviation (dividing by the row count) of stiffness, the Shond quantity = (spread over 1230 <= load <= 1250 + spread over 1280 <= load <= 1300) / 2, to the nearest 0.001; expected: 0.079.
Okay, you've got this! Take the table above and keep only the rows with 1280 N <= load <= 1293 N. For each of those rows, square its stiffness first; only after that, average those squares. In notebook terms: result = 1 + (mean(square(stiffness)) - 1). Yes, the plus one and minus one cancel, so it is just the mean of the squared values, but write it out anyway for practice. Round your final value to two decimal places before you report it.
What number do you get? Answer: 1.24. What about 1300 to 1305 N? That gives 1.01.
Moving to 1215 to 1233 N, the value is 1.09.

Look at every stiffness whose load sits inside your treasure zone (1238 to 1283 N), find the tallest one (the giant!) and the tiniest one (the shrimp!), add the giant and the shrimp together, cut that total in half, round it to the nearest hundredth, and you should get 0.93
